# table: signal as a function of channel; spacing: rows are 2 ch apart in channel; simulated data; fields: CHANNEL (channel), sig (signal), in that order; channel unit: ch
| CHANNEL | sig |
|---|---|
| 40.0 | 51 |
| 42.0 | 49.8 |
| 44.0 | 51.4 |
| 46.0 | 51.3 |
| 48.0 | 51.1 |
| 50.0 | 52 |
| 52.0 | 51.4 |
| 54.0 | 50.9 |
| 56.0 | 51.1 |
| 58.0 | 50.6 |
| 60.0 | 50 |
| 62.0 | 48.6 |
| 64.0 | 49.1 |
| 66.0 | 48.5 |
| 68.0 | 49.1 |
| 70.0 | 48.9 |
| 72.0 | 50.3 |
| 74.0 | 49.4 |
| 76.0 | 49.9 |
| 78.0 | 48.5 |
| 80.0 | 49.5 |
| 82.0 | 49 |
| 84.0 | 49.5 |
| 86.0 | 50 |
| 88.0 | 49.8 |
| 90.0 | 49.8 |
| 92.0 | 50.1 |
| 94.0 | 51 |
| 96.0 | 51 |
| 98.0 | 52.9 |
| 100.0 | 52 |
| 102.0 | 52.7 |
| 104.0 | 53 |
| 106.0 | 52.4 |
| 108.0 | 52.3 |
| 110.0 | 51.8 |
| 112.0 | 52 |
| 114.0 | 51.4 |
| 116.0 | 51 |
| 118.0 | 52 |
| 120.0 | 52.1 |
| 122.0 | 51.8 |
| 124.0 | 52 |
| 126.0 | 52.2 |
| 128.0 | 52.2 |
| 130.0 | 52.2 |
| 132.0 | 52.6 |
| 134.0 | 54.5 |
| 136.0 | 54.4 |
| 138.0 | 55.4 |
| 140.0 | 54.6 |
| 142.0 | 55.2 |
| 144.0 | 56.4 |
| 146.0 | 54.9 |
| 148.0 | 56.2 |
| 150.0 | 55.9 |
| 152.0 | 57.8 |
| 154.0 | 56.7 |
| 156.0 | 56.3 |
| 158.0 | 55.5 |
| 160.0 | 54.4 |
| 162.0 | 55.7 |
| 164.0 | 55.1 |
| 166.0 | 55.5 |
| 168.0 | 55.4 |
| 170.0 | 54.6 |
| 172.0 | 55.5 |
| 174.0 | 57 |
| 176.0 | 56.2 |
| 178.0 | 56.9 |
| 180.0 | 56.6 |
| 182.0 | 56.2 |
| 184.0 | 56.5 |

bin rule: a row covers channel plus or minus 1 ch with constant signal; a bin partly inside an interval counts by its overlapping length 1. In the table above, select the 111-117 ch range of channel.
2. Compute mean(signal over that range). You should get 51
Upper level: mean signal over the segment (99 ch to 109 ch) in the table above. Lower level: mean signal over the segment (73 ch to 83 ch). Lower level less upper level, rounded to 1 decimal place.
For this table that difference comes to -3.2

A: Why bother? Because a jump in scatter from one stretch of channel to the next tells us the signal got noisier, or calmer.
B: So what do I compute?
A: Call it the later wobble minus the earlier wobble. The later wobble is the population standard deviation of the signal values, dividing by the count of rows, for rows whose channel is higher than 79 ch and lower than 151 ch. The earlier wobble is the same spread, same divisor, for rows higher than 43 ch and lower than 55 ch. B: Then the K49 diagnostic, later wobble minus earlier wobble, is 1.6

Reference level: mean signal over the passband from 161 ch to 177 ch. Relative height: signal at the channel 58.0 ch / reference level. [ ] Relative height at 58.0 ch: 0.91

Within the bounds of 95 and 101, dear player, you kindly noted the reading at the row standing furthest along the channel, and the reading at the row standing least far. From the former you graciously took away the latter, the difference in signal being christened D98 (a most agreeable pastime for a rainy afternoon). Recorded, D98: 1.0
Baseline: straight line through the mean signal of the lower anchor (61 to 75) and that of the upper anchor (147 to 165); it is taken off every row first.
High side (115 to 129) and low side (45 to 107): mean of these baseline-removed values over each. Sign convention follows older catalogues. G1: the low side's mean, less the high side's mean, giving 2.1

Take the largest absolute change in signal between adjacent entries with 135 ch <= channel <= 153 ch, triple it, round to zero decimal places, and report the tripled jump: 6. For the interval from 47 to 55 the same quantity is 3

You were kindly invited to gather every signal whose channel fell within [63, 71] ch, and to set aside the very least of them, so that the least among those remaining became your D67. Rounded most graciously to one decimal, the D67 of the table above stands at 48.9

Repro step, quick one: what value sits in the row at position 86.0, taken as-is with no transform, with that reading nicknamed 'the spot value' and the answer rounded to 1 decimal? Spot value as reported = 50.0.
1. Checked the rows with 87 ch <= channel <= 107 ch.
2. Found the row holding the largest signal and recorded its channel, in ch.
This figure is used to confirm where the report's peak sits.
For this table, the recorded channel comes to 104.0 ch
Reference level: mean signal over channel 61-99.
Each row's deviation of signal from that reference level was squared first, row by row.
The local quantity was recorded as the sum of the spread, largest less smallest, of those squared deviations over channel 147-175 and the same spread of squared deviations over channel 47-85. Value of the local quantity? 48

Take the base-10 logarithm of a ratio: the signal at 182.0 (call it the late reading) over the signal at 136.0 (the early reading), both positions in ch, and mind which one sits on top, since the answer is 0.014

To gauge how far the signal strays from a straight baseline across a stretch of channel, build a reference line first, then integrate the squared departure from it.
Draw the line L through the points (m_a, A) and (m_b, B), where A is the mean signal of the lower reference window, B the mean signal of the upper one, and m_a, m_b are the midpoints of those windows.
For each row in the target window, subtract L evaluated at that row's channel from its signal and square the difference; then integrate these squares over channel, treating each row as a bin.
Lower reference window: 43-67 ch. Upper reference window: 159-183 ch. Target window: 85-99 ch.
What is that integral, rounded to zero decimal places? 43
